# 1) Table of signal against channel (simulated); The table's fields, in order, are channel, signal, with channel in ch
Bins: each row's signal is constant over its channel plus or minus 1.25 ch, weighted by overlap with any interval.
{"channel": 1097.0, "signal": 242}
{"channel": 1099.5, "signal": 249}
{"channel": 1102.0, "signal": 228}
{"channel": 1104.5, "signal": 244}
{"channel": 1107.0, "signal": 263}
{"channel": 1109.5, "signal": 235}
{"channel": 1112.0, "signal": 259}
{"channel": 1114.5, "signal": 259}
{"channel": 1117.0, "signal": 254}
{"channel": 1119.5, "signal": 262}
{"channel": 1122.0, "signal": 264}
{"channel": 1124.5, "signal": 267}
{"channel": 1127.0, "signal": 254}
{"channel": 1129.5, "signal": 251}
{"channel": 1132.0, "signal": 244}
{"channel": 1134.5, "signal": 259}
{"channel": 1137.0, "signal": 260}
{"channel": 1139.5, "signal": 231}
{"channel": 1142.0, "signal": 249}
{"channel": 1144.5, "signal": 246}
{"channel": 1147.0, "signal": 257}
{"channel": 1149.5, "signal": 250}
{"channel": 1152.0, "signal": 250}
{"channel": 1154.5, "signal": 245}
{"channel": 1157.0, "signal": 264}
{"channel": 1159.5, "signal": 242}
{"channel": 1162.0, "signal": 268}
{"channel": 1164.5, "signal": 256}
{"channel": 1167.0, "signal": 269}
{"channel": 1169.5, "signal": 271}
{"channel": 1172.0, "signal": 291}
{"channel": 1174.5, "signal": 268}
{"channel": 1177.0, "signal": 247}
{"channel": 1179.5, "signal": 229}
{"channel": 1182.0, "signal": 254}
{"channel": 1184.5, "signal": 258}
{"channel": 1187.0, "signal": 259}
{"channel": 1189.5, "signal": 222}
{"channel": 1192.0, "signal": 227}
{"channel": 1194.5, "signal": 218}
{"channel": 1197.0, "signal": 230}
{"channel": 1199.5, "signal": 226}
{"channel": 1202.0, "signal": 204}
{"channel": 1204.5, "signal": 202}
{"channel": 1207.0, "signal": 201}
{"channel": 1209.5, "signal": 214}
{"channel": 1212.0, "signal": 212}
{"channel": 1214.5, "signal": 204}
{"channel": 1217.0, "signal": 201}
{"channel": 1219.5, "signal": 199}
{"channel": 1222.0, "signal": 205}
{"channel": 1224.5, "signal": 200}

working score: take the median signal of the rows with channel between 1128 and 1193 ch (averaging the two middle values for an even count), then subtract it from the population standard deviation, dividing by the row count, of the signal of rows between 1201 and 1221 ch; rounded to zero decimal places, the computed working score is -247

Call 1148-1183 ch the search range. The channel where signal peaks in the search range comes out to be 1172.0 ch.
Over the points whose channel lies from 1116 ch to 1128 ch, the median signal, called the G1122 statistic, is 262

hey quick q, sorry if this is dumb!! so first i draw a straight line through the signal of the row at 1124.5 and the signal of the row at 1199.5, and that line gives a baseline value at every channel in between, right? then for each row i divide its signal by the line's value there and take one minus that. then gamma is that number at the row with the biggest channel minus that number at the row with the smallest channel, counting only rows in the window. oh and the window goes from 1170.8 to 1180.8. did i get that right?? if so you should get 0.24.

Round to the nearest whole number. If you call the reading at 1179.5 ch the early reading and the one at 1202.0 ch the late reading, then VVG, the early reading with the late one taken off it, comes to 25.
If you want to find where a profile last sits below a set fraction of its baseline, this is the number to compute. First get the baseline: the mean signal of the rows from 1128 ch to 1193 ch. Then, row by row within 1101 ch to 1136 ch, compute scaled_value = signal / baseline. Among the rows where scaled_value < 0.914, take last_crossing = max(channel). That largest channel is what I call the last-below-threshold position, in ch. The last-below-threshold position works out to 1102.0 ch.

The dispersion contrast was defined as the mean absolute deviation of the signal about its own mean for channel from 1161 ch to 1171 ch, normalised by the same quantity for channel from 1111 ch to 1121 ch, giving 2.22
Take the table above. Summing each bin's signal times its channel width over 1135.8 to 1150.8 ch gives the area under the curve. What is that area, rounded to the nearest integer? 3732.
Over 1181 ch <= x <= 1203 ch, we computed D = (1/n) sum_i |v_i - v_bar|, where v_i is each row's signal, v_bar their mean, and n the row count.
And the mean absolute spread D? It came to 16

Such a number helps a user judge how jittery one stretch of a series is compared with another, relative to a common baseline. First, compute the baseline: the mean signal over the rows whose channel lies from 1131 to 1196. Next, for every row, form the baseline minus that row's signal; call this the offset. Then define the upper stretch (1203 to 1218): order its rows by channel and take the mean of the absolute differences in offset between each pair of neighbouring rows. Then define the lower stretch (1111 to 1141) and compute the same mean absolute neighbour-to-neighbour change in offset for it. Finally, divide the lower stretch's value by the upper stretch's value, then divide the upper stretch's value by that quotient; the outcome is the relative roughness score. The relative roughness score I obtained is 4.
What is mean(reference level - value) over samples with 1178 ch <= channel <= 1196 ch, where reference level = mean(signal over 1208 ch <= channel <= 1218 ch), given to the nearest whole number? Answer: -30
